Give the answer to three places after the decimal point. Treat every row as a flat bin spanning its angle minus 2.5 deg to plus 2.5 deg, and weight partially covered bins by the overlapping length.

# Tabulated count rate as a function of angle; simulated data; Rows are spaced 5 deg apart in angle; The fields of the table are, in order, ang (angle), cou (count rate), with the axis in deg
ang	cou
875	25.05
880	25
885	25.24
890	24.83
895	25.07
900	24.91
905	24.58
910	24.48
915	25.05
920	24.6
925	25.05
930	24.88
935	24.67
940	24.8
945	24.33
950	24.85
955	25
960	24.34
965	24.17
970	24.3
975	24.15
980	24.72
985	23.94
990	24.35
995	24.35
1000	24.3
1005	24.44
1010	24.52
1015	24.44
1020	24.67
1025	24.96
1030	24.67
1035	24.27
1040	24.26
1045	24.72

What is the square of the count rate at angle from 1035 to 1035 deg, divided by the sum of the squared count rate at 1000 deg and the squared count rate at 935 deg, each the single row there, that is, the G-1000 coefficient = 0.491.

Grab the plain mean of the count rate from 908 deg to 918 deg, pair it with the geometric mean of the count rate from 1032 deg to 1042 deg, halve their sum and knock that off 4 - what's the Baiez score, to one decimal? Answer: -20.5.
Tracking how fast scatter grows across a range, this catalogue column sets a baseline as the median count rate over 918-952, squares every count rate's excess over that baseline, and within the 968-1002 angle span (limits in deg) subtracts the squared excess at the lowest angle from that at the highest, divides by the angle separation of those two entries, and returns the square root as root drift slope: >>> 0.00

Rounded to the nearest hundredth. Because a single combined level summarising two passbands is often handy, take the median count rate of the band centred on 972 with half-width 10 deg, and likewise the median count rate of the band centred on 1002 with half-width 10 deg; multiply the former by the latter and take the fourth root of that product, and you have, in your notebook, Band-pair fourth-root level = 4.93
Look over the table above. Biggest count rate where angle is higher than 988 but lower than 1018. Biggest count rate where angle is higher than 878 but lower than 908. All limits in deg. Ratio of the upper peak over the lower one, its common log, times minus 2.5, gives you 0.031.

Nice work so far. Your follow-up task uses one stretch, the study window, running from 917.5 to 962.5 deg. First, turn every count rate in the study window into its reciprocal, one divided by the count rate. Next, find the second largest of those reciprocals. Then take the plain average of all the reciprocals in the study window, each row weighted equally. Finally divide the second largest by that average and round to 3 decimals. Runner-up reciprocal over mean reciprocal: 1.016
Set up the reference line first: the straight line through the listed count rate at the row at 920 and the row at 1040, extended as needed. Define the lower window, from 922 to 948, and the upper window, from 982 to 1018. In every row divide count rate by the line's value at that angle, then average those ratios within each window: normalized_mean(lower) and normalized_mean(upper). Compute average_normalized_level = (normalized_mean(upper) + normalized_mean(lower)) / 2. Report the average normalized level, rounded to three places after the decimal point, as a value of 1.003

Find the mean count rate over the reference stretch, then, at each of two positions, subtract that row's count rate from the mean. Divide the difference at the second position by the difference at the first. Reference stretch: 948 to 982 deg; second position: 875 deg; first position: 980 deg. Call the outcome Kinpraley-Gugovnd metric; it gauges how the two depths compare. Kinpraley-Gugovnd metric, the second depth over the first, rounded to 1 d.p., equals 2.5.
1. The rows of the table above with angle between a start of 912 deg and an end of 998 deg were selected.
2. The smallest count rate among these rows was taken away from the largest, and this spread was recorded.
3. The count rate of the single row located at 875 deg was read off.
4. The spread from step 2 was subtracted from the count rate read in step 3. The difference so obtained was 23.94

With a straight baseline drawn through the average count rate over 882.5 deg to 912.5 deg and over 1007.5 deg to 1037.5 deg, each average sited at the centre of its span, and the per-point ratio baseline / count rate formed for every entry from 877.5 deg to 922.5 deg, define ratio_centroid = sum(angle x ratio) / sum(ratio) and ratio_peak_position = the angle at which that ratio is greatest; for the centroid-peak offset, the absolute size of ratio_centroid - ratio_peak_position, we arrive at 9.9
